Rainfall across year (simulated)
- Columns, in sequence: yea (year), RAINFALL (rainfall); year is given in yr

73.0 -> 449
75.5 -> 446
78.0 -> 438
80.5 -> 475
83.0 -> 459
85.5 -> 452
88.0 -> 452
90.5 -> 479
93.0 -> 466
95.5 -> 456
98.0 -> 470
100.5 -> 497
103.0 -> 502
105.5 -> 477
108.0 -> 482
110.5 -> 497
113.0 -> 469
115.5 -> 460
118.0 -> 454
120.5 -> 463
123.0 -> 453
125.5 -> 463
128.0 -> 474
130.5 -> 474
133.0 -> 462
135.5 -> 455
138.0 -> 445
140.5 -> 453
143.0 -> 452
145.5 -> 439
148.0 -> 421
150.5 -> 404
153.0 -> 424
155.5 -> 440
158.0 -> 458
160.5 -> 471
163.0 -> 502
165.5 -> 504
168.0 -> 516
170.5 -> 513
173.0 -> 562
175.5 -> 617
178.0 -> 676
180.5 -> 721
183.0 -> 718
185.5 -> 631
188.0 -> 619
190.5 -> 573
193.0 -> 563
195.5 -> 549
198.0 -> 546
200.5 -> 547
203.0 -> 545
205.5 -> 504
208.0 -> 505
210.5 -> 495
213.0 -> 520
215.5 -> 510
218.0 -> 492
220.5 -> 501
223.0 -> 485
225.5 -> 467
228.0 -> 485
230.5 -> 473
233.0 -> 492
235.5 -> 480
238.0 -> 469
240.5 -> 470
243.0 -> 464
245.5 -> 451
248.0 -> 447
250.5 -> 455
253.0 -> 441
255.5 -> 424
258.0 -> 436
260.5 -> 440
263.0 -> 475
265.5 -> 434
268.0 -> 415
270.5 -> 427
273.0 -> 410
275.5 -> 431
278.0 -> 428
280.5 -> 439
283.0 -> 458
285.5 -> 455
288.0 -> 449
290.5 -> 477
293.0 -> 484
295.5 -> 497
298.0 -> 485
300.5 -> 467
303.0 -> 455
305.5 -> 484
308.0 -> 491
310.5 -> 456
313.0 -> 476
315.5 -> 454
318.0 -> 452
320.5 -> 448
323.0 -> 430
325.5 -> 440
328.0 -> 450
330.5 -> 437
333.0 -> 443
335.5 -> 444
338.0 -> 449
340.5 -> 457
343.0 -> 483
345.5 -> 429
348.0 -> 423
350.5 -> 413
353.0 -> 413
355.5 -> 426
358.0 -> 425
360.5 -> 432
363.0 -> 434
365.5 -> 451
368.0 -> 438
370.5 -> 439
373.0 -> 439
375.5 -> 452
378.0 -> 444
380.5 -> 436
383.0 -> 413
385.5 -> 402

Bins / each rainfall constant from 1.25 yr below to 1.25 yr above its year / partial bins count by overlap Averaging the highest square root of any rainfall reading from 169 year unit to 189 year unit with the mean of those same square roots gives 26.0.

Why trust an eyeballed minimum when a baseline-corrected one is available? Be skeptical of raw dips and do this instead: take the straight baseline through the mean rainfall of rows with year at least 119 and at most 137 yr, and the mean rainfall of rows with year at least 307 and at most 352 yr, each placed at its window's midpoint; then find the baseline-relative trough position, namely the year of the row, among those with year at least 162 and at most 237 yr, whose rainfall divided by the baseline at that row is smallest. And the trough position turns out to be 225.5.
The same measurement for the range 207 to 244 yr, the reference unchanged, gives 243.0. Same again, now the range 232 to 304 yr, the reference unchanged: 273.0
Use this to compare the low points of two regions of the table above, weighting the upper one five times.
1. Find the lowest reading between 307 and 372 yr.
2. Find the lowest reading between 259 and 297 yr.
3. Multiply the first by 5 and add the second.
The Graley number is 2475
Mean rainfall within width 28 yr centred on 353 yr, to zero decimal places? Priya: 435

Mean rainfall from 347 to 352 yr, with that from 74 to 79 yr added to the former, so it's 860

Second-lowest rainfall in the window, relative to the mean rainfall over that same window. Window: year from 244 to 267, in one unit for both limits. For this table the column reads 0.976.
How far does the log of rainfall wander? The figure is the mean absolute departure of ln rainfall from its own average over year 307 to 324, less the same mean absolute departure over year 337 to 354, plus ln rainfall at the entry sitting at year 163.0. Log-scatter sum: 6.20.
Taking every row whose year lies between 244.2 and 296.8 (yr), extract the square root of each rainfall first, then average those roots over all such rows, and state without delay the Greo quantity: 21.1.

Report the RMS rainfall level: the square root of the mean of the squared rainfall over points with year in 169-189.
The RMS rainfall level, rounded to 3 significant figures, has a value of 636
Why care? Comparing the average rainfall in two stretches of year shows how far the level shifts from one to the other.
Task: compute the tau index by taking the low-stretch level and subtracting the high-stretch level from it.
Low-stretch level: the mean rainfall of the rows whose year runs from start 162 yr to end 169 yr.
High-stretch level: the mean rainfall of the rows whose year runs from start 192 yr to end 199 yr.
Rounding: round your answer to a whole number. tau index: -45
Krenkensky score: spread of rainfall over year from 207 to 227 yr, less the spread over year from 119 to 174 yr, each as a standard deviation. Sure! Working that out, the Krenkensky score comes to -20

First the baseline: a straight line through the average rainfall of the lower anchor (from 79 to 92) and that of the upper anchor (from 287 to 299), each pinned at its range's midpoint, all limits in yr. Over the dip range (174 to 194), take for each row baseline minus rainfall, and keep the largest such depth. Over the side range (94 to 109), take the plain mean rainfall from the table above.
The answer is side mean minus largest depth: 572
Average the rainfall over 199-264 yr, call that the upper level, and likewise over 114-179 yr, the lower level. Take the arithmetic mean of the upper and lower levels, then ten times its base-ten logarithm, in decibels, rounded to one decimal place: 26.8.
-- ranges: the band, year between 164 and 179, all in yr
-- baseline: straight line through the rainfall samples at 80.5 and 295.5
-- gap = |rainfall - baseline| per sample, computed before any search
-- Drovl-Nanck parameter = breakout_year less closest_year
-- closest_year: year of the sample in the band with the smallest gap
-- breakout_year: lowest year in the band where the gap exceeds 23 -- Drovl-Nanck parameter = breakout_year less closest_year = 2.5 yr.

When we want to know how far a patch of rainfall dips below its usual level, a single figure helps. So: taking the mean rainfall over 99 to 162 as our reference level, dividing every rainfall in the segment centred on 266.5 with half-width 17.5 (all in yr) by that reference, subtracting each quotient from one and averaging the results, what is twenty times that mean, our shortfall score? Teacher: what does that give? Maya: 1.0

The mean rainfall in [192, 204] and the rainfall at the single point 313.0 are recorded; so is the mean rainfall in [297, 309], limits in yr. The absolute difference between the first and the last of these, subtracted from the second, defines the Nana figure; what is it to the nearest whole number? 402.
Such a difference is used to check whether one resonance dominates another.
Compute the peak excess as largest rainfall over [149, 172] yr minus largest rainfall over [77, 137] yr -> 14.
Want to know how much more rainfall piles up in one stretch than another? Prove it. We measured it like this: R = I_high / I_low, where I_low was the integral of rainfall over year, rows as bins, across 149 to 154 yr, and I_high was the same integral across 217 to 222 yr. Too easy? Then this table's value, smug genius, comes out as 1.20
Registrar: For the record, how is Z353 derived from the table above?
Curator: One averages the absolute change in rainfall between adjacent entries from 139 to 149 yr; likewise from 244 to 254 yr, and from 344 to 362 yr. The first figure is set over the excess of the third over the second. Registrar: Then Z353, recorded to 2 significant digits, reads -4.3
